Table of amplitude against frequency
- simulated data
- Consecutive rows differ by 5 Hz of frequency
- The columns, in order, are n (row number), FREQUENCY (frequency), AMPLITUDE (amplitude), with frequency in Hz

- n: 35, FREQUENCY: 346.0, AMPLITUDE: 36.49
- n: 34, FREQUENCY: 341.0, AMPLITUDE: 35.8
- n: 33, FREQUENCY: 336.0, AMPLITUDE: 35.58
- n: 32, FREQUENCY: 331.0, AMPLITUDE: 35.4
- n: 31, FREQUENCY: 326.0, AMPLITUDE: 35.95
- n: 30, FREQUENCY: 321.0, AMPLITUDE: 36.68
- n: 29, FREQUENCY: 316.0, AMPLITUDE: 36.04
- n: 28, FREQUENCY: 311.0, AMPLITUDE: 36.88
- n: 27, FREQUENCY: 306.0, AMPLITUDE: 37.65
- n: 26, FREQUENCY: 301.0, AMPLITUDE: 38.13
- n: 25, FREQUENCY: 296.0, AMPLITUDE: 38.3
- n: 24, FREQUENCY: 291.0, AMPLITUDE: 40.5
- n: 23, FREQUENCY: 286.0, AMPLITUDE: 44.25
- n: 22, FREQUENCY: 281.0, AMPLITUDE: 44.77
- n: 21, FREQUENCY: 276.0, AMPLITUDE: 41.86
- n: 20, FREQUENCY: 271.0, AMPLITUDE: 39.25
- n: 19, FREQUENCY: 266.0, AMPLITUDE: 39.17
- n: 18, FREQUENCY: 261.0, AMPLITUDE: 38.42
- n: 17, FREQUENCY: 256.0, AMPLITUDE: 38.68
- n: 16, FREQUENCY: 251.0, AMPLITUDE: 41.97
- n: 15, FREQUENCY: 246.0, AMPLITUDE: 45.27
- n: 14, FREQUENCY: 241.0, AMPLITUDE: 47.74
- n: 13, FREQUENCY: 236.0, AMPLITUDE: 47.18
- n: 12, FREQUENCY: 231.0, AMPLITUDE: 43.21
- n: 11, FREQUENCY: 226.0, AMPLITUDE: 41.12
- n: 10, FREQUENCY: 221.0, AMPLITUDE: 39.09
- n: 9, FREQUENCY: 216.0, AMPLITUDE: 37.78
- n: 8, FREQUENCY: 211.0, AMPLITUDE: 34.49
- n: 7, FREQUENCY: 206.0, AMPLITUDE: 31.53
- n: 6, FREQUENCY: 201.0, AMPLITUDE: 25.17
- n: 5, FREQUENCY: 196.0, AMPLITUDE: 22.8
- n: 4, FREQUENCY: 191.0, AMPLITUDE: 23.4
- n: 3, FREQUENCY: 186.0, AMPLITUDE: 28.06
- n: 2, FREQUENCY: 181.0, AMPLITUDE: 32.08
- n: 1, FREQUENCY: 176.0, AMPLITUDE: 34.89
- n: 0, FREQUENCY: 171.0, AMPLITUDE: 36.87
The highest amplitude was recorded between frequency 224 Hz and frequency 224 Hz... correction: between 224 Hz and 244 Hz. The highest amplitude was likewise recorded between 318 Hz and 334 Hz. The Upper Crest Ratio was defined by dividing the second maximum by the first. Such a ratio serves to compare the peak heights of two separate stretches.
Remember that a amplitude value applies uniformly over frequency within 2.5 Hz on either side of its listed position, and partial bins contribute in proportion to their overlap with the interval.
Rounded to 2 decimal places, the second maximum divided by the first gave 0.77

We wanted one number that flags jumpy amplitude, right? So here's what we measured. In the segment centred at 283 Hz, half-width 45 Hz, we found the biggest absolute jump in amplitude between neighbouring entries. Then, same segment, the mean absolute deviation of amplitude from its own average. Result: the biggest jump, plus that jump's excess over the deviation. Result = 4.6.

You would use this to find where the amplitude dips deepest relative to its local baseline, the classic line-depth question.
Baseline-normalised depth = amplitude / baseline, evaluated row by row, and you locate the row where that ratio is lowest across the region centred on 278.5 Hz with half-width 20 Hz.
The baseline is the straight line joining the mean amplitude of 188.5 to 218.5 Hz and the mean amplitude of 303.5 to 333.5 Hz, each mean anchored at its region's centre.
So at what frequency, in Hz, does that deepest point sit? 296.0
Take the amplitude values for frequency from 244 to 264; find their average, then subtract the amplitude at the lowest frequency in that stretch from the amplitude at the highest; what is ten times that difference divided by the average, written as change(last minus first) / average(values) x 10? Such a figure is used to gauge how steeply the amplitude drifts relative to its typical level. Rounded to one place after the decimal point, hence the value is -1.7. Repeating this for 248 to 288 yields 0.6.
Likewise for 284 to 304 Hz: -1.5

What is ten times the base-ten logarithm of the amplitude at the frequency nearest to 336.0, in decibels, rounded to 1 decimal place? 15.5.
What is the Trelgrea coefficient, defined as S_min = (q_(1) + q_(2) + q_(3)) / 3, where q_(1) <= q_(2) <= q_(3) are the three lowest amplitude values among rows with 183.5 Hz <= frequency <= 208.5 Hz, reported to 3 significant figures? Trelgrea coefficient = 23.8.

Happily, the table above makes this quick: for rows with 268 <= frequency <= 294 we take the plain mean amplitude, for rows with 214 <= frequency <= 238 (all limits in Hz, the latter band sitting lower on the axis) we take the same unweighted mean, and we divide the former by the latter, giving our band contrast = 1.01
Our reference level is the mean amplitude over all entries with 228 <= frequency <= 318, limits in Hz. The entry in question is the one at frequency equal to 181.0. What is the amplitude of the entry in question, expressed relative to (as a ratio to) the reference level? 0.78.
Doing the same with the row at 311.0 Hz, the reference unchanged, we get 0.90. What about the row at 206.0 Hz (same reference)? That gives 0.77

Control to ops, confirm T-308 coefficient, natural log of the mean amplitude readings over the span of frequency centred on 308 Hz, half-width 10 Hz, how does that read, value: 3.62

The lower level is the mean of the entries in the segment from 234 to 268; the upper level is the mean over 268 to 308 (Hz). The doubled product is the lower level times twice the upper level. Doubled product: 3461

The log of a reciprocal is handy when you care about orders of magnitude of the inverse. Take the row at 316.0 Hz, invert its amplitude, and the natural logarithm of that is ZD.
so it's -3.58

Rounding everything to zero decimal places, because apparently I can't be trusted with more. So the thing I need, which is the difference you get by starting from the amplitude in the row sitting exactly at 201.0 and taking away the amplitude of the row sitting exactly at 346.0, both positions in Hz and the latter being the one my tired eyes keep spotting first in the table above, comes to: -11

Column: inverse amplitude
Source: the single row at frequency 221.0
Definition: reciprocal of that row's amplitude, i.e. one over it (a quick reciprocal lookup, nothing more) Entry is 0.0256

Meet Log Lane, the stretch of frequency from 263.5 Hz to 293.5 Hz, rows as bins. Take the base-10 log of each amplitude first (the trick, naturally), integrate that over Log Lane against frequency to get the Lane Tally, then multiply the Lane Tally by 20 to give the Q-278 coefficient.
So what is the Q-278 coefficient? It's 971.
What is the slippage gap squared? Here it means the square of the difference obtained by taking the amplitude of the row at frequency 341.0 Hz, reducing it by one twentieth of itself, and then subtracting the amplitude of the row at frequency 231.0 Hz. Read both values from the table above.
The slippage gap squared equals 85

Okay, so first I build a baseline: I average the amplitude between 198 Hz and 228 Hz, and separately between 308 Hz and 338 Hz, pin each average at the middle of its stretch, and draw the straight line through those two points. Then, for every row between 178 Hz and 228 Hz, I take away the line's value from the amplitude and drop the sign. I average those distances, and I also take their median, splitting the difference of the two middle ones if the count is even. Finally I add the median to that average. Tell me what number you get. 11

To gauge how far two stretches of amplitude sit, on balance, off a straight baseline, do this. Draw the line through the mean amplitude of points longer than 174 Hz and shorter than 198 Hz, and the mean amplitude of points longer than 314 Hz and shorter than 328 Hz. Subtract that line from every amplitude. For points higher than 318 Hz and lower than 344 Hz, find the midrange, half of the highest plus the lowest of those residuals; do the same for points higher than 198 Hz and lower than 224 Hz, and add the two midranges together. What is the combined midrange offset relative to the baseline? 1.8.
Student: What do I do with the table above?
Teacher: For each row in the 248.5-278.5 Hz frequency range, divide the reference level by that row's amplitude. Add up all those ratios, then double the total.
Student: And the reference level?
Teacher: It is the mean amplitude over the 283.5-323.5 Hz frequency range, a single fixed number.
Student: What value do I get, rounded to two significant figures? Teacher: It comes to 12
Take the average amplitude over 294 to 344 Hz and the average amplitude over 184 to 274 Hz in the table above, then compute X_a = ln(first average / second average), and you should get -0.01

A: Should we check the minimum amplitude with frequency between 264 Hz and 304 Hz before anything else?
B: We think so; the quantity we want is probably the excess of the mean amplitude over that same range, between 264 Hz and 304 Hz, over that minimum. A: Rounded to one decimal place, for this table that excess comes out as 2.6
